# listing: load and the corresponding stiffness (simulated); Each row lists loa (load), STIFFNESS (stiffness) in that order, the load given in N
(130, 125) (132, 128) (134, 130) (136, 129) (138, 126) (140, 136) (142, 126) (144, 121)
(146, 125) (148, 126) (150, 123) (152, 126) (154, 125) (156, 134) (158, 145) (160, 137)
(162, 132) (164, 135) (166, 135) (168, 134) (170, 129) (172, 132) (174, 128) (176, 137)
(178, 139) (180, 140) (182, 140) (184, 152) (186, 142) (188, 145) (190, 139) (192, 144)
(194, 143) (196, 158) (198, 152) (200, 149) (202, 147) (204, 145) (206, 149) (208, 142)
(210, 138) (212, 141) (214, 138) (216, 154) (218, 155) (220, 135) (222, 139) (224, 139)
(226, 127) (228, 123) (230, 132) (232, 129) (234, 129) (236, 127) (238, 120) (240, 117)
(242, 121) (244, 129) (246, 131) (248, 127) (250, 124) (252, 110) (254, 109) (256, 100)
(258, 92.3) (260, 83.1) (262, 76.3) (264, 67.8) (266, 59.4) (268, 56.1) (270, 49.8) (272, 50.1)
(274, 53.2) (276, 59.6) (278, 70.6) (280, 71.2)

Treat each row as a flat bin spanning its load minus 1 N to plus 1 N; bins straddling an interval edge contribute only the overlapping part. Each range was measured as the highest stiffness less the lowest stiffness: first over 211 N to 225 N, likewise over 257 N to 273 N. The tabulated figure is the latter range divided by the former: 2.1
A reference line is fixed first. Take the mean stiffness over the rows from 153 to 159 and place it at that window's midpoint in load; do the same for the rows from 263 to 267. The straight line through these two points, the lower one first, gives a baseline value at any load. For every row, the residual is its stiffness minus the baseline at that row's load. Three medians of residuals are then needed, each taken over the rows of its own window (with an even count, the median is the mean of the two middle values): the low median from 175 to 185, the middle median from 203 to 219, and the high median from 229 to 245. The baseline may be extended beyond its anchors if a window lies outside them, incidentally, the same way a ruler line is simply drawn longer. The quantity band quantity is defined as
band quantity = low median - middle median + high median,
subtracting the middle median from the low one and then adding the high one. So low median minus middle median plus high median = 23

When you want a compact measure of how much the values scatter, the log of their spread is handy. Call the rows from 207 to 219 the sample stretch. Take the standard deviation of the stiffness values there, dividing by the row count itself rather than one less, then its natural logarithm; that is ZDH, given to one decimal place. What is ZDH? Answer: 2.0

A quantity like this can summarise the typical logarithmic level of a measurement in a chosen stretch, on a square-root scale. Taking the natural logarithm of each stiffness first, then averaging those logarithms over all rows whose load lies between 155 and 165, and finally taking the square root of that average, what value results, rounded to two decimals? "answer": 2.22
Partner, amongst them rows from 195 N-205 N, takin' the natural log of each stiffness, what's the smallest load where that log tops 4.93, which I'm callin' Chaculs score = 196 N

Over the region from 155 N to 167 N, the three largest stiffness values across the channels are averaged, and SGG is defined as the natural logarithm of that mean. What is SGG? 4.93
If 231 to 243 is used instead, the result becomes 4.85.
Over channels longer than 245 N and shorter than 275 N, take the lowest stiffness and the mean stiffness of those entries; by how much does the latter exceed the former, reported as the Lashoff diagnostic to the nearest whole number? 36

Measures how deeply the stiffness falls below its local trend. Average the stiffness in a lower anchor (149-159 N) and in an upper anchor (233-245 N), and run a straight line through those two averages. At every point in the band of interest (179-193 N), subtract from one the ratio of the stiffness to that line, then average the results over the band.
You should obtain -0.118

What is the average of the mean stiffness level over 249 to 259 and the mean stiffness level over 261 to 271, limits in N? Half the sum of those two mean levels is 84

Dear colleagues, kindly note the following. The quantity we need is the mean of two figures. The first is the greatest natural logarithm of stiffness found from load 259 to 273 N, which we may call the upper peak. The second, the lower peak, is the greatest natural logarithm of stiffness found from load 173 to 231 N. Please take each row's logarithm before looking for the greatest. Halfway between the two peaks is 4.74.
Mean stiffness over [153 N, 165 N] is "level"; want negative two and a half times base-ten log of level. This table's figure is -5.32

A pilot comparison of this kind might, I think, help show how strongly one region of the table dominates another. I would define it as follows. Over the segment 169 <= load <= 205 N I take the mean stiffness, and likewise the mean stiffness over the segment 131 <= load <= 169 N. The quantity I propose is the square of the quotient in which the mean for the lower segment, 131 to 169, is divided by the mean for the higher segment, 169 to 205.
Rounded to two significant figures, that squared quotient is 0.84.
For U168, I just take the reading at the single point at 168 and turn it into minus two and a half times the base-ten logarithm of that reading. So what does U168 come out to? -5.32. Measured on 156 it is -5.32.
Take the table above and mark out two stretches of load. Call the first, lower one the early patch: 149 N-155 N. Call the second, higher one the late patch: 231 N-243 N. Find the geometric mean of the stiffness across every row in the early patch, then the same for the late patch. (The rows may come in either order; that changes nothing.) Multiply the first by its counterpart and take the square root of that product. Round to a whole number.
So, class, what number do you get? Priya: 124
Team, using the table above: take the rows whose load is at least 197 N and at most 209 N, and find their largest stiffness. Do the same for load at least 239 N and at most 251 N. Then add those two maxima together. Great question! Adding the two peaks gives 283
